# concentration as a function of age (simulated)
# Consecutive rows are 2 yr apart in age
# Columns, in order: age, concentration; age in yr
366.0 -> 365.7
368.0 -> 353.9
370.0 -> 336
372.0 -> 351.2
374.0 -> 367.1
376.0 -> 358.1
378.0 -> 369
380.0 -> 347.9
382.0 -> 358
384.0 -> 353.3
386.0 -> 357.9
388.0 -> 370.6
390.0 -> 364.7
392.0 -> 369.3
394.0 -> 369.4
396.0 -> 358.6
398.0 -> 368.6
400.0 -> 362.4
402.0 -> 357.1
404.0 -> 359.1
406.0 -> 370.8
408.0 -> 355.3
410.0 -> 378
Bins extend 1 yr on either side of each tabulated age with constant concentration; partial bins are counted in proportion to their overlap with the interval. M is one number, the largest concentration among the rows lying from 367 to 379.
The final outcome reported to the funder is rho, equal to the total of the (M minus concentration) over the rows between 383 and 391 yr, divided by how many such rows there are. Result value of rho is 7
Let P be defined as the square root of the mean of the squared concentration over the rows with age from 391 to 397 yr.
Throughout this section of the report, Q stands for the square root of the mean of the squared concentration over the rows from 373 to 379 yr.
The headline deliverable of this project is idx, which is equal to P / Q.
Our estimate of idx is 1.00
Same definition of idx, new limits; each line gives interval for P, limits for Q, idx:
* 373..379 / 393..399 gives 1.00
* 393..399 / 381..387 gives 1.03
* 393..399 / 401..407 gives 1.01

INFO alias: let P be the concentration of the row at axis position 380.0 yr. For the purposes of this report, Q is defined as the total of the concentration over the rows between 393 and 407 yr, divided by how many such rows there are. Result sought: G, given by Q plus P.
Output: 712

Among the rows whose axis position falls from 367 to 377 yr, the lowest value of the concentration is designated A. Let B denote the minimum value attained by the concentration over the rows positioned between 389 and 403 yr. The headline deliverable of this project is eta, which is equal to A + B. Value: 693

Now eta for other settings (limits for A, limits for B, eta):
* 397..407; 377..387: 705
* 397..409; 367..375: 691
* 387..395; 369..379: 701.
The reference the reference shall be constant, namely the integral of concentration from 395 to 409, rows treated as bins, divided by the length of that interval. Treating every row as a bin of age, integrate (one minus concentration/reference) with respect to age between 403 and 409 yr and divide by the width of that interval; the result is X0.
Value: 0.000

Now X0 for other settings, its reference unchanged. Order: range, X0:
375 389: 0.007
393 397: -0.006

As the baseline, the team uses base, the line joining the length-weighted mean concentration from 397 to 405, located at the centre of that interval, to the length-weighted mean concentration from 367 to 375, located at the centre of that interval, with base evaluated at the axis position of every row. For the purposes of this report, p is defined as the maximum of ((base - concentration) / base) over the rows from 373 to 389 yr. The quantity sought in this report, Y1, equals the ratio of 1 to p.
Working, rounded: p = 0.020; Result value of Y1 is 50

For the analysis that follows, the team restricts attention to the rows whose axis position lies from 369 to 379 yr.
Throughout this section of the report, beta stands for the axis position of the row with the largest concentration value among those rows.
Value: 378.0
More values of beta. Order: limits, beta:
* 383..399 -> 388.0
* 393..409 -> 406.0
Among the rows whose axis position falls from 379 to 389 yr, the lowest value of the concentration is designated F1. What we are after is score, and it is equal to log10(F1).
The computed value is 2.54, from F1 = 347.9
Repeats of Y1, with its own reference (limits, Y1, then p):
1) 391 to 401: 229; 0.004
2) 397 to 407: 72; 0.014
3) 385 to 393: -366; -0.003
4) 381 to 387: 120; 0.008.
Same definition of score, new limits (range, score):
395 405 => 2.55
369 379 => 2.53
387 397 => 2.55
